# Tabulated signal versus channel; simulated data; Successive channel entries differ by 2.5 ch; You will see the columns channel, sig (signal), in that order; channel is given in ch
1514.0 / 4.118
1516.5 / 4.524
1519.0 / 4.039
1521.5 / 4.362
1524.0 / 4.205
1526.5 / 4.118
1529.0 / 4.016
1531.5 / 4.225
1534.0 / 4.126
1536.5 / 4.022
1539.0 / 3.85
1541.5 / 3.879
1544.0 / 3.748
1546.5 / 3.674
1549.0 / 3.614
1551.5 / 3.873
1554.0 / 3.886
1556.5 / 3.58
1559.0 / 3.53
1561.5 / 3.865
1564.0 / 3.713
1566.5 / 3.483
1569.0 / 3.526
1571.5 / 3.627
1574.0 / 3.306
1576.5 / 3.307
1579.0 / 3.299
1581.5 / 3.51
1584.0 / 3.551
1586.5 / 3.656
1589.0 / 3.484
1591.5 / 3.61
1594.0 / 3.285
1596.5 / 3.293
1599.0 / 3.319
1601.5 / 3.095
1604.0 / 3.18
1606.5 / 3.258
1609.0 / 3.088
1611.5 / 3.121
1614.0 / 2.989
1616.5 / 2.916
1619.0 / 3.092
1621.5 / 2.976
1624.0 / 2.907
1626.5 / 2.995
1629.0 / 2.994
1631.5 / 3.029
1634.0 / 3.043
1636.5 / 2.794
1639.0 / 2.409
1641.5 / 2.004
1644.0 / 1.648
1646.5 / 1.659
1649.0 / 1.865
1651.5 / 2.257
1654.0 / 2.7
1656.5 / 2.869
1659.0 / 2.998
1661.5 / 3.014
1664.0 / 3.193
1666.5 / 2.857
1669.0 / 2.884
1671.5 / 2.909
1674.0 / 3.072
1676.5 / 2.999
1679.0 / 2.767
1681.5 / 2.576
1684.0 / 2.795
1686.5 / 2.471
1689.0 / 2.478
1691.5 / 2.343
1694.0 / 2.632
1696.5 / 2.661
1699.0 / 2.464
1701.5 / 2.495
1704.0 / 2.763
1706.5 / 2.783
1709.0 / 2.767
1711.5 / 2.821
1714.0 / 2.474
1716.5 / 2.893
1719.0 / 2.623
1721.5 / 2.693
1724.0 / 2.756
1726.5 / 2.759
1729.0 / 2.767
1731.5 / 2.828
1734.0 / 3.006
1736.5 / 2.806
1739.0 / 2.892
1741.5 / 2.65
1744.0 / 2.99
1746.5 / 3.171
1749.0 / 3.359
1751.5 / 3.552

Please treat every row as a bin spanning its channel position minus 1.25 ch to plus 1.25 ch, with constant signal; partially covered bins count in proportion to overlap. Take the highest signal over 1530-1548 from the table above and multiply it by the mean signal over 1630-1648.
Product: 10.0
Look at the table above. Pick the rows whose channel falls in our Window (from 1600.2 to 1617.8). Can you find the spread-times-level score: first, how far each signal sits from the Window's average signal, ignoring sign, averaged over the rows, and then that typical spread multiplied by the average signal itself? 0.25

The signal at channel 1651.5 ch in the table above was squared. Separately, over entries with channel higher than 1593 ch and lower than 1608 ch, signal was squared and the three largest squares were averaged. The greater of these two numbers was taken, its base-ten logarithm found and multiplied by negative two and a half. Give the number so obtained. -2.59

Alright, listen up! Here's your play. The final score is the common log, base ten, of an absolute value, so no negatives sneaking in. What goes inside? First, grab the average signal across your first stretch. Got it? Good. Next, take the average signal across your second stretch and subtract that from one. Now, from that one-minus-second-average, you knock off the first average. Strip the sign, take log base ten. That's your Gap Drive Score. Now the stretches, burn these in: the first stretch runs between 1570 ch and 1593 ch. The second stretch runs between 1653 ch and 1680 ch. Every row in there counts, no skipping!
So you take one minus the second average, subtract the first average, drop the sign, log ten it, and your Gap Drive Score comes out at 0.734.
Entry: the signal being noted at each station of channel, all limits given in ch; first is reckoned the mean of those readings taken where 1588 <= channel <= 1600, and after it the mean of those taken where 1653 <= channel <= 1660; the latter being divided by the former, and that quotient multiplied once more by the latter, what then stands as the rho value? 2.4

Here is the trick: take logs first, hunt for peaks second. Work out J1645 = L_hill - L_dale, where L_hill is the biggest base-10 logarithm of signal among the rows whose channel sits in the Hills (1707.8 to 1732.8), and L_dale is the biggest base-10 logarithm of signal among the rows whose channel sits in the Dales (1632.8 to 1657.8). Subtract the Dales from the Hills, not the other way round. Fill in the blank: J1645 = -0.022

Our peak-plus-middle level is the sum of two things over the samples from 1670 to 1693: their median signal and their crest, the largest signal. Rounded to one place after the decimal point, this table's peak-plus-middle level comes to 5.8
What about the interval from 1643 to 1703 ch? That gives 5.9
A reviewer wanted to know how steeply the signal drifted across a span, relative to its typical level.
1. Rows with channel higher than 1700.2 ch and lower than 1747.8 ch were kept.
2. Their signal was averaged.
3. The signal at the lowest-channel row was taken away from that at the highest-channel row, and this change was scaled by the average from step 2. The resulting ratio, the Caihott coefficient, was 0.24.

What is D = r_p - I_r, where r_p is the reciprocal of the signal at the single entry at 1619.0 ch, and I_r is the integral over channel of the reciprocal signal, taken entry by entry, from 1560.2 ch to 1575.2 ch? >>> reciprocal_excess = -3.9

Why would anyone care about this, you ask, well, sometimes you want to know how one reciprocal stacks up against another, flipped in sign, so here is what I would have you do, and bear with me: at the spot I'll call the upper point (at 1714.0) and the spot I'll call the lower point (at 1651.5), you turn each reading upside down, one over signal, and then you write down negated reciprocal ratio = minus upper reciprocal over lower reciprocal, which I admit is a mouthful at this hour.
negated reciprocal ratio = -0.91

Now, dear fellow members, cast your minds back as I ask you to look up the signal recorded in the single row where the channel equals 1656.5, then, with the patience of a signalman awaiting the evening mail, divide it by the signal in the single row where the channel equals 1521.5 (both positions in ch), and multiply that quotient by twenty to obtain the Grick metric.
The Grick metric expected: 13.2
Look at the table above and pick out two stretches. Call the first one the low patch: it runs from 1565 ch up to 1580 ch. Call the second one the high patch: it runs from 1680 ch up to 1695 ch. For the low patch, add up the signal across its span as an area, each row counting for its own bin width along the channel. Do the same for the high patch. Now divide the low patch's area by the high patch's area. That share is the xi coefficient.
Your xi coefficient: 1.34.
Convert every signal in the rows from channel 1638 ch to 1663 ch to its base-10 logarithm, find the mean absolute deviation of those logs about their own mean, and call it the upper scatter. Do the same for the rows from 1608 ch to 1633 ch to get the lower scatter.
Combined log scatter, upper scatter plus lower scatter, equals 0.095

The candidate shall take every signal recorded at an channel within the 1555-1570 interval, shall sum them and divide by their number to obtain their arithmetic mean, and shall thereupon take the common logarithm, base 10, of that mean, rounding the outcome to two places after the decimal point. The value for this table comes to 0.56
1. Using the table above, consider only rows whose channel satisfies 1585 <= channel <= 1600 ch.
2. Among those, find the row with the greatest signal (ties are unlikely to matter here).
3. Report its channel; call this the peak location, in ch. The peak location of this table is 1586.5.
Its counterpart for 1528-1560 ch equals 1531.5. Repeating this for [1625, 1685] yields 1664.0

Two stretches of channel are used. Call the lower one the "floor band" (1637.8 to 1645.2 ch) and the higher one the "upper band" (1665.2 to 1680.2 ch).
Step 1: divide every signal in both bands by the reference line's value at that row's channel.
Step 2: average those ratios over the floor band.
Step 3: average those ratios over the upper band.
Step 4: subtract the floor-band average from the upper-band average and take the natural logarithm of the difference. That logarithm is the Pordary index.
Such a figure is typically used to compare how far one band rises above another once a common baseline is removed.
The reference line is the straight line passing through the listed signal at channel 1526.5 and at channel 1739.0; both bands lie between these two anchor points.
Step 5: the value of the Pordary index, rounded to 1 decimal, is -1.2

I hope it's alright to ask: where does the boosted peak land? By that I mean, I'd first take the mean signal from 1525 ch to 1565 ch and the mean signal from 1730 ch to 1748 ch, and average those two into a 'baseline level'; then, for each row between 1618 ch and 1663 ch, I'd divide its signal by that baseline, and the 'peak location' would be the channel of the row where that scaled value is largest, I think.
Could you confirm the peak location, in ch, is 1619.0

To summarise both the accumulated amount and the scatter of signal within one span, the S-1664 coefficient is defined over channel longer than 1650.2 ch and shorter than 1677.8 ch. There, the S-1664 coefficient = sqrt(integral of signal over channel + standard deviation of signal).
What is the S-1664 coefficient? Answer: 8.9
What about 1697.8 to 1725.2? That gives 8.6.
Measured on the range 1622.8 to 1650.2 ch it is 8.3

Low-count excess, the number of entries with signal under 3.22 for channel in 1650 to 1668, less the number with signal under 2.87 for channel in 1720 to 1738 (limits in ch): 1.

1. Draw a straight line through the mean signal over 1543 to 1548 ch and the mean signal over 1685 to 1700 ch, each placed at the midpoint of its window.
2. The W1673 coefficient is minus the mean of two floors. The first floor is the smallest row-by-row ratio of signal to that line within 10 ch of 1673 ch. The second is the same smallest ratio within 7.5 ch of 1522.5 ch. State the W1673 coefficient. -1.010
